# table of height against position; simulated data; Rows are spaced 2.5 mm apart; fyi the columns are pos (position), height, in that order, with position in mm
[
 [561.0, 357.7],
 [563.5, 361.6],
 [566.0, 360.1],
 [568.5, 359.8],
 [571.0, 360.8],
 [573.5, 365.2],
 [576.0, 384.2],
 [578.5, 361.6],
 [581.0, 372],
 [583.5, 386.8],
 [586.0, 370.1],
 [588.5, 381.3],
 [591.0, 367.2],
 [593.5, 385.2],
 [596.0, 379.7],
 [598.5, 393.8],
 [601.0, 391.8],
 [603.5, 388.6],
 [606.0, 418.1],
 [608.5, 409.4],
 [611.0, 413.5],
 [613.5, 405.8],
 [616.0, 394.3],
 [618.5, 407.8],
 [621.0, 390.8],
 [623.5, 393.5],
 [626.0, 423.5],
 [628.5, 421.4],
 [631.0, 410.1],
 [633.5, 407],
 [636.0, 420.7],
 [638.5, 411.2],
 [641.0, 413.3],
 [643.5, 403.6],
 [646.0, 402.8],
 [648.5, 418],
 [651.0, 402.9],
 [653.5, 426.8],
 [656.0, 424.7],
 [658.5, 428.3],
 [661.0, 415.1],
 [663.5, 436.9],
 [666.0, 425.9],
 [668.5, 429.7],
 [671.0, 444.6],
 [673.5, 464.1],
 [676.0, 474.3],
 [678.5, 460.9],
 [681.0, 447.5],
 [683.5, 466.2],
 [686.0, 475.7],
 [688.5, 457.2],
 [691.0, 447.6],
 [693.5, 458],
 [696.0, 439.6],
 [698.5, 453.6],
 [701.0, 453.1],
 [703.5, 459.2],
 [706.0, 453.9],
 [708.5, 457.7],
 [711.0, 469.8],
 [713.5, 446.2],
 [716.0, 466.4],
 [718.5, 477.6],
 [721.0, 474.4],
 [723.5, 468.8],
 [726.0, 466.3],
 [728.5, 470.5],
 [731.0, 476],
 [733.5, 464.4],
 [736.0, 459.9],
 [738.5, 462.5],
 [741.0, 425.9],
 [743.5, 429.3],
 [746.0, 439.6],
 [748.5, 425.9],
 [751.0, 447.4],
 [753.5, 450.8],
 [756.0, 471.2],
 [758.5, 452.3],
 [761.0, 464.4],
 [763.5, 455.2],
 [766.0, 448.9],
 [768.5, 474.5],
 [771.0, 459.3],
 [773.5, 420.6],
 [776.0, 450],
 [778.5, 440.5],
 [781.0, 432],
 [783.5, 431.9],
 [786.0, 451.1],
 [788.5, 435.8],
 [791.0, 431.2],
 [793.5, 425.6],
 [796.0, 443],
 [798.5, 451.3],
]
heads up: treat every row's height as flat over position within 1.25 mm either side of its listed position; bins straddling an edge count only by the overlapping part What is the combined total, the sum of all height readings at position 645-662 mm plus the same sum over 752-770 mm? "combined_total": 6136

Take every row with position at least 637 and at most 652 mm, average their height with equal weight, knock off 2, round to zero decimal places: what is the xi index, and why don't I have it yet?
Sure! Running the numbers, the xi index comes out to 407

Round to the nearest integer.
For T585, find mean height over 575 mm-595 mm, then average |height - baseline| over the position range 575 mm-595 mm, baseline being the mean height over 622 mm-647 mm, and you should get 35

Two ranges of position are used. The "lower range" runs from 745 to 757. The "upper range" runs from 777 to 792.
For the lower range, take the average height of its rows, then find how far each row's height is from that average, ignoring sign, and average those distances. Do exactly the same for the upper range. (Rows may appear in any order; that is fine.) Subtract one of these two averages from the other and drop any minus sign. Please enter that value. 6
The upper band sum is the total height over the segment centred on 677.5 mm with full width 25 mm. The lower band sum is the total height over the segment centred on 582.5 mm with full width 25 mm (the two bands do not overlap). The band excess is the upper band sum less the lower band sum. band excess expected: 812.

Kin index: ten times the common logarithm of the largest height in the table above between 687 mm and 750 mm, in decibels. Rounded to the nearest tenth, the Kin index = 26.8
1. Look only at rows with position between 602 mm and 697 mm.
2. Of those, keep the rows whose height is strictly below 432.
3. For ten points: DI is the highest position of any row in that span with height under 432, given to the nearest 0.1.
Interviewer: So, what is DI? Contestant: 668.5 mm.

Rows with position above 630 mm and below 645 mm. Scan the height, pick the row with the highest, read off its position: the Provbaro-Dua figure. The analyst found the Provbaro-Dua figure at 636.0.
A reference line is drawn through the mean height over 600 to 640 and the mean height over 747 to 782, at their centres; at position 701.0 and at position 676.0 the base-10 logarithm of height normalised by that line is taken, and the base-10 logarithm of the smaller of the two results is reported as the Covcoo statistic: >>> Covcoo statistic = -1.66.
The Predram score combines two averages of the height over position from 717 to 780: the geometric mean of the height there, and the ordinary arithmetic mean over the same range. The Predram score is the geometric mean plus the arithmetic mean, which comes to 910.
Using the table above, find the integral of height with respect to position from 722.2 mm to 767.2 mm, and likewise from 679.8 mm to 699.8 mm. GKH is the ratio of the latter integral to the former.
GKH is 0.45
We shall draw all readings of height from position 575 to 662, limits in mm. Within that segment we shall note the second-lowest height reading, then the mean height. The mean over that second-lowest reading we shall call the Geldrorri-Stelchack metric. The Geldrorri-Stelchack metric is 1.091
